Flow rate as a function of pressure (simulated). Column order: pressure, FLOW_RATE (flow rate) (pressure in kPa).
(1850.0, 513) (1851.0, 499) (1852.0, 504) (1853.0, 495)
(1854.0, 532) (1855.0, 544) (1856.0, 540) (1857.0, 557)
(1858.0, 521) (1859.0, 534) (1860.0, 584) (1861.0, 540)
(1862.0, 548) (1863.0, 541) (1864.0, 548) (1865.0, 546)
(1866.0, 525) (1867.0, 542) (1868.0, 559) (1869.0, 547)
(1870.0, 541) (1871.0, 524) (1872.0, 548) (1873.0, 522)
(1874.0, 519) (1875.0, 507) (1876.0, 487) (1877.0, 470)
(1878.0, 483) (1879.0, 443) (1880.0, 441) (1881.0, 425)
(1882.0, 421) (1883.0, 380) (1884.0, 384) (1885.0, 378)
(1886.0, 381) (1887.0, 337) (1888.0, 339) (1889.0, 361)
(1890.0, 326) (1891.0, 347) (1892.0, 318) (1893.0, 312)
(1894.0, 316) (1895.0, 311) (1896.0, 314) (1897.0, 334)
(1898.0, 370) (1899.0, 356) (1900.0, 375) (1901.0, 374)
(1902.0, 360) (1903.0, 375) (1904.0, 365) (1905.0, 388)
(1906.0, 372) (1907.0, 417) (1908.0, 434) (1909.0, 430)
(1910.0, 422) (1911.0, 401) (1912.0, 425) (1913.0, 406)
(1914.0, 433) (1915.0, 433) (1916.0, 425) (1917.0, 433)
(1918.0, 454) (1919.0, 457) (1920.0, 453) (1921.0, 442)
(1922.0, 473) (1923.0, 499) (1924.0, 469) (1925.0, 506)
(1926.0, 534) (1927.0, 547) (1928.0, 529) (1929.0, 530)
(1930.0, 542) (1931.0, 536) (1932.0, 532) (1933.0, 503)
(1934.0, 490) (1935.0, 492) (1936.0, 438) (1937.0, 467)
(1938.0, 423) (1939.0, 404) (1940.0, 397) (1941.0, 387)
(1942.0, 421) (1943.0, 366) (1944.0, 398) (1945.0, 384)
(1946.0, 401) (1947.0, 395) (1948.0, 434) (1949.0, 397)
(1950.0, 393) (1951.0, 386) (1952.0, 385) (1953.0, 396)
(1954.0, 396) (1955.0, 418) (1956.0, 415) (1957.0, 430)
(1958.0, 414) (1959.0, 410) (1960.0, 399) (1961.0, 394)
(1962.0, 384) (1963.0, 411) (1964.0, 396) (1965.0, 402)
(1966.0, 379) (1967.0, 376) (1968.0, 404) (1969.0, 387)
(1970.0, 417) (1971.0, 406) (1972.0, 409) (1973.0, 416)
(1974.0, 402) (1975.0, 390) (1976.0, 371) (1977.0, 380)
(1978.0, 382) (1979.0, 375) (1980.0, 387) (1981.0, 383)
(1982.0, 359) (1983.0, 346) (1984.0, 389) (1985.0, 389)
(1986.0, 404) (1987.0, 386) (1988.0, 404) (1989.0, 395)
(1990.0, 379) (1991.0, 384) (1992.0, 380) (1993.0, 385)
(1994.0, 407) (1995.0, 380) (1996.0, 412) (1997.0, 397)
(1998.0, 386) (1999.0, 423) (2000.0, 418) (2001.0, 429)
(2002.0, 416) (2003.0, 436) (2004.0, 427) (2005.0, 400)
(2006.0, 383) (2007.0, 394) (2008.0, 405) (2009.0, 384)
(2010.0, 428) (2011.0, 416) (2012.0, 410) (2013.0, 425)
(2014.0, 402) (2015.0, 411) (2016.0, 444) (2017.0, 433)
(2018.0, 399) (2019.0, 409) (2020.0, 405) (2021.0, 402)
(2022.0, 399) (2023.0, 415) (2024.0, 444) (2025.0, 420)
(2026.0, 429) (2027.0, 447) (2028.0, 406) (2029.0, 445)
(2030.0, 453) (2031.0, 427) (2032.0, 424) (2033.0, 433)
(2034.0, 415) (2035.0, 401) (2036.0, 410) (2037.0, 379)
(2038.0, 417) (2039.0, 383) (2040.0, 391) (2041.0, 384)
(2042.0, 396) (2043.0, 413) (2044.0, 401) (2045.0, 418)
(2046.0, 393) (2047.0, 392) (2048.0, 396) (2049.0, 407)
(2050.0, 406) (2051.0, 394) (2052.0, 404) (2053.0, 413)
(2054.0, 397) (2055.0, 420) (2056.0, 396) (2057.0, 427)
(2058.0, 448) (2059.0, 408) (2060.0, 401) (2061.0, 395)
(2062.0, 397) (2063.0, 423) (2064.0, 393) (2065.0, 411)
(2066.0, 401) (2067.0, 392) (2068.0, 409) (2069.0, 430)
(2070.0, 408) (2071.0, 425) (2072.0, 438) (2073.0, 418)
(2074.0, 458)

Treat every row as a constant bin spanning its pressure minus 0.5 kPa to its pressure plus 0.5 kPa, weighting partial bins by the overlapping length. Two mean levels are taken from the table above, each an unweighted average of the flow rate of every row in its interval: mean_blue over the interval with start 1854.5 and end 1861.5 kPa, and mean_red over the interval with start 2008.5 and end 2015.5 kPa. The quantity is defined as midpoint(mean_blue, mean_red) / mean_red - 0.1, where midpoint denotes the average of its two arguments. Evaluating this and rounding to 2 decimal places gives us 1.06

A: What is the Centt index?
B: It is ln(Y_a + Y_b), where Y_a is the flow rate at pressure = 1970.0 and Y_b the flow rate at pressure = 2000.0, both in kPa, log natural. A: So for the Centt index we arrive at 6.73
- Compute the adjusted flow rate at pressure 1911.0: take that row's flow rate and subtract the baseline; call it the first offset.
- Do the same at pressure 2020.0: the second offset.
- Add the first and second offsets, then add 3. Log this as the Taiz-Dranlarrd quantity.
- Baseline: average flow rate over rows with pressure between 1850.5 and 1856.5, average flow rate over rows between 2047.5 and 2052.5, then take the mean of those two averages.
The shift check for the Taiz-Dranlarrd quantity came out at -111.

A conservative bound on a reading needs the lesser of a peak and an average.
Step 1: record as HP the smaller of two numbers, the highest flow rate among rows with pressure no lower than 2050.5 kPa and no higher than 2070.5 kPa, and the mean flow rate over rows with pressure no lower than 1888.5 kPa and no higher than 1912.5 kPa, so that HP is 367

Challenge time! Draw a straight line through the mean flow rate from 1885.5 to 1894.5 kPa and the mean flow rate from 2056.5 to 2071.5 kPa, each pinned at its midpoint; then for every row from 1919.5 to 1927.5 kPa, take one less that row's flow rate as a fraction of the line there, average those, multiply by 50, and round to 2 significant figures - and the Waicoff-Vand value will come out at -20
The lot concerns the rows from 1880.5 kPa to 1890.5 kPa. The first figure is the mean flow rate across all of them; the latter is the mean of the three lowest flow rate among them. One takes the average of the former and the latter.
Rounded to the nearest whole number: 354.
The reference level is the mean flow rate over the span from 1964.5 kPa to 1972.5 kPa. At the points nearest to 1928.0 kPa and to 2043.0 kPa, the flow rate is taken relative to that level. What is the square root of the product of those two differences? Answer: 45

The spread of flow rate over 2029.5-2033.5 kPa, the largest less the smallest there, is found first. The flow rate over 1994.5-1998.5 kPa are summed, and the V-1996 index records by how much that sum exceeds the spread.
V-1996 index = 1546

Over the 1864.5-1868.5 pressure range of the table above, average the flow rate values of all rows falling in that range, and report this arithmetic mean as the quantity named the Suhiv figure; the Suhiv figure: 543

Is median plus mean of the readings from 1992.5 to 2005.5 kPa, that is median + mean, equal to 821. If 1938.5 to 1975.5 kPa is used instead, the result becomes 798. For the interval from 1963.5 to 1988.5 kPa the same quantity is 779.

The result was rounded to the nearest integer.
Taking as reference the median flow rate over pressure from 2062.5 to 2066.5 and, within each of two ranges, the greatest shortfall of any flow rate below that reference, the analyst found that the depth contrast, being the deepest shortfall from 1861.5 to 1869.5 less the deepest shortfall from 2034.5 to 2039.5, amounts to -146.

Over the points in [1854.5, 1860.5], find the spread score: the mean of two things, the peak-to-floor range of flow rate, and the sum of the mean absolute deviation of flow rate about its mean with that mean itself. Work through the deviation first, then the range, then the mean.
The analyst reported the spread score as 313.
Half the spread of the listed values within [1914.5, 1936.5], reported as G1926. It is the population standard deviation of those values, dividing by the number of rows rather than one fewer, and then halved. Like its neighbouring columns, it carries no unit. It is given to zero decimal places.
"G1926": 20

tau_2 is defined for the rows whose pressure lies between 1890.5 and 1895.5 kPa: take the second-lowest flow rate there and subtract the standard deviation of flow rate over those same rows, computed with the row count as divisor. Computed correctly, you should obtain 299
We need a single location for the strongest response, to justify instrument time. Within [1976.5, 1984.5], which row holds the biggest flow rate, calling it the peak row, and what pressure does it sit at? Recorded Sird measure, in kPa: 1984.0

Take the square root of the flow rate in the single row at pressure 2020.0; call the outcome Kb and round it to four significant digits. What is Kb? 20.12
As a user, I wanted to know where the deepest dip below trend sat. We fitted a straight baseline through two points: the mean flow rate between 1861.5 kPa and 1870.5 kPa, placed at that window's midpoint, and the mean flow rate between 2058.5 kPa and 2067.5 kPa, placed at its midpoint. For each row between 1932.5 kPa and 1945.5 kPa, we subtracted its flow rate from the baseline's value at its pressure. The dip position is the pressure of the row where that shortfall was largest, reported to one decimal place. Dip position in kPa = 1943.0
